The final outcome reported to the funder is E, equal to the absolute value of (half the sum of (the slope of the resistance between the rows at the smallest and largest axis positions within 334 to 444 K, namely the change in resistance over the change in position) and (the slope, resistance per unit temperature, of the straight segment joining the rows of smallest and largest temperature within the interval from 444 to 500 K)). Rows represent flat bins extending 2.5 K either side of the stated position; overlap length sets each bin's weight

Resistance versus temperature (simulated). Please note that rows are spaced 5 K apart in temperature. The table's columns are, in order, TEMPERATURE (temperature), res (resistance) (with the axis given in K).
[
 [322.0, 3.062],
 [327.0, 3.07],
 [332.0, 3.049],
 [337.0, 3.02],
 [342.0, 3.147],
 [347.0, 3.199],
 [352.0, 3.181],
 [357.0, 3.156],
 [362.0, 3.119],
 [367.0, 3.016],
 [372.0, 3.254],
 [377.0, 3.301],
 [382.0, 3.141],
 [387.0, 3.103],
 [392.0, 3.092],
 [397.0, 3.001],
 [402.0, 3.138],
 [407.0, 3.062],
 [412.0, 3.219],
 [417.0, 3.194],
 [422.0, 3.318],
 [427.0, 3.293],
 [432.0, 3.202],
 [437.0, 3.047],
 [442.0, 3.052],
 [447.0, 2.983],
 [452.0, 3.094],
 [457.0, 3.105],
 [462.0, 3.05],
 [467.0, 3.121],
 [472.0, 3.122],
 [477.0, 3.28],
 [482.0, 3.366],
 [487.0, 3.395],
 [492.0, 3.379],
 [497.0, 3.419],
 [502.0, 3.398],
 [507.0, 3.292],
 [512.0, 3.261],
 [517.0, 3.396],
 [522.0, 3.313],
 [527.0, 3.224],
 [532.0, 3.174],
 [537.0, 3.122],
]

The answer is 0.0045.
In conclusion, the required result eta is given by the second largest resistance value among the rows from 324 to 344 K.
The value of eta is 3.07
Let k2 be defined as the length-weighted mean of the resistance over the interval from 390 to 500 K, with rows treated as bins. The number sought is 3.18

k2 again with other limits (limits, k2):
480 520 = 3.36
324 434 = 3.15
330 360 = 3.13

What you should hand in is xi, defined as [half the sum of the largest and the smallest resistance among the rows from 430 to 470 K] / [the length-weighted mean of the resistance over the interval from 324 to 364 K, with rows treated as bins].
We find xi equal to 0.99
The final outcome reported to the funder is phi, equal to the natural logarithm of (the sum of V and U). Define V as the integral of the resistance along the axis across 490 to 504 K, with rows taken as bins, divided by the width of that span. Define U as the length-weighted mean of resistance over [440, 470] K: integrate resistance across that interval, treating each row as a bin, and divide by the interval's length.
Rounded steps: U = 3.07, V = 3.40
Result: 1.867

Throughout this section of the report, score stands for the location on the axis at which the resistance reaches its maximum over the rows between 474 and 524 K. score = 497.0 K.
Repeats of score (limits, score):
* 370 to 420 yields 377.0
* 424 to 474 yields 427.0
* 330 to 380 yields 377.0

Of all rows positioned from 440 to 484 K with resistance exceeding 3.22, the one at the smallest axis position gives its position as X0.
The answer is 477.0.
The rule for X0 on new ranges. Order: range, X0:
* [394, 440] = 422.0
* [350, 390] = 372.0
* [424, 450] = 427.0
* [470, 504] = 477.0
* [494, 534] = 497.0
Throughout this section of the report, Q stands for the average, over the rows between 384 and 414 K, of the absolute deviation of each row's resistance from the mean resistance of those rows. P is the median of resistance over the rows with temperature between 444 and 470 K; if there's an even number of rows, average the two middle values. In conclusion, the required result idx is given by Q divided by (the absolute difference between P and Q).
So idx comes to 0.017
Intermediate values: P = 3.09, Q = 0.051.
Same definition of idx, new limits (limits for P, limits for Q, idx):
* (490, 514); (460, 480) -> 0.021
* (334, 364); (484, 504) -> 0.003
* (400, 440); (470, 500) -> 0.027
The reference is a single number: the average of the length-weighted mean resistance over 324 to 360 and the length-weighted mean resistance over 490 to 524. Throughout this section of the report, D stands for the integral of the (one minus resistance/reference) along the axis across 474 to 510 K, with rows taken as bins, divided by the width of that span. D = -0.038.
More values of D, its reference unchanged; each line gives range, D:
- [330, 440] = 0.027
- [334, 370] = 0.035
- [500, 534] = -0.019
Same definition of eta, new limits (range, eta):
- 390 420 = 3.194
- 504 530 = 3.313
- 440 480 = 3.122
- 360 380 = 3.254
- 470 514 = 3.398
